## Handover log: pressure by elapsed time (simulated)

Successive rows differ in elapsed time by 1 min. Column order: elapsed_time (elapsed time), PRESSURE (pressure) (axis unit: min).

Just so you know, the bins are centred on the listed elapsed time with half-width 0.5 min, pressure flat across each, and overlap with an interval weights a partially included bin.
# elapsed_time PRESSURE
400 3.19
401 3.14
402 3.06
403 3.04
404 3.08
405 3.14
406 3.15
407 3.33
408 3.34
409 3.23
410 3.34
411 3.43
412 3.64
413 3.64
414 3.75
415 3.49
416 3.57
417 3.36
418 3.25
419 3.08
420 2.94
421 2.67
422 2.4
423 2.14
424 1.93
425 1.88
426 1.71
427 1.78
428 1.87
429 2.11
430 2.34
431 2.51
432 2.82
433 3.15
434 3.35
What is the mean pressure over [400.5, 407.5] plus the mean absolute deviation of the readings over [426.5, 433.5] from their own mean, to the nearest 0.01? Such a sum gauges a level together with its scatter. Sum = 3.53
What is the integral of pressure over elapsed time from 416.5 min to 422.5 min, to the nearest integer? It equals 18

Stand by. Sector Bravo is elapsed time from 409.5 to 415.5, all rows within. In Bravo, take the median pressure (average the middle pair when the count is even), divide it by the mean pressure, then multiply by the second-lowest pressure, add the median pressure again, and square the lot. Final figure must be 49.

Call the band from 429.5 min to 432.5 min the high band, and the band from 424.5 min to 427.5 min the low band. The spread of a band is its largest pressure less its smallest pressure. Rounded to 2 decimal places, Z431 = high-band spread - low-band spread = 0.31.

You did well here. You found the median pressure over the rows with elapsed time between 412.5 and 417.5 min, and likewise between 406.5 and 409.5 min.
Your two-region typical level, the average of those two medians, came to 3.45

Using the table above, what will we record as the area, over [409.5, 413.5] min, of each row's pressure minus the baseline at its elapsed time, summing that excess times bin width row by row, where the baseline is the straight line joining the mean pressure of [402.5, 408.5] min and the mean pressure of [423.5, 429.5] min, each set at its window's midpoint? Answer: 2.8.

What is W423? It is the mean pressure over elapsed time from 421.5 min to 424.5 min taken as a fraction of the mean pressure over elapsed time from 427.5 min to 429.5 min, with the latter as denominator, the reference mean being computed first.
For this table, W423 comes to 1.1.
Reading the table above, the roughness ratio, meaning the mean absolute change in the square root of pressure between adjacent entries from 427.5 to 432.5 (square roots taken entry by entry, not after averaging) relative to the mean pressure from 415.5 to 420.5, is 0.0241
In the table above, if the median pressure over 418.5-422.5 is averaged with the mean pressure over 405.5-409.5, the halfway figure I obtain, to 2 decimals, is 3.03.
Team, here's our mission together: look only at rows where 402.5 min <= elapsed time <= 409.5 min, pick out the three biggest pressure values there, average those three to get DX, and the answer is 3.3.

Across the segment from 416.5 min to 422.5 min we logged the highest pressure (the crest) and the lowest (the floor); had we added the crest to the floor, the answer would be 5.8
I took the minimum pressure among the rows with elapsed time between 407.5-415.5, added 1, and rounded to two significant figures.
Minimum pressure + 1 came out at 4.2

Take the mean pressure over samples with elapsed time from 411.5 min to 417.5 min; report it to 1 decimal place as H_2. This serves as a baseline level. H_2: 3.6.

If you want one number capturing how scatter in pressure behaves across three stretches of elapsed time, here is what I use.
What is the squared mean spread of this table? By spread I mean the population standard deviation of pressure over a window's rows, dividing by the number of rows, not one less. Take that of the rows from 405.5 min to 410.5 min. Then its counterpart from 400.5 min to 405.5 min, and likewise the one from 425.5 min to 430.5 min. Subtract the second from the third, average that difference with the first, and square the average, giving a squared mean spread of 0.018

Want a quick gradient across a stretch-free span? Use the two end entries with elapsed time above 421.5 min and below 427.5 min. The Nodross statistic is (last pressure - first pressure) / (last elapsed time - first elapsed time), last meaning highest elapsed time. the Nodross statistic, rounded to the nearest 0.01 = -0.12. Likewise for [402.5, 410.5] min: 0.04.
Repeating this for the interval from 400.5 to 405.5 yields 0.00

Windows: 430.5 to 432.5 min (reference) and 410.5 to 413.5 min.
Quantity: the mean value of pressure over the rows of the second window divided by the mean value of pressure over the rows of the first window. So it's 1.3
